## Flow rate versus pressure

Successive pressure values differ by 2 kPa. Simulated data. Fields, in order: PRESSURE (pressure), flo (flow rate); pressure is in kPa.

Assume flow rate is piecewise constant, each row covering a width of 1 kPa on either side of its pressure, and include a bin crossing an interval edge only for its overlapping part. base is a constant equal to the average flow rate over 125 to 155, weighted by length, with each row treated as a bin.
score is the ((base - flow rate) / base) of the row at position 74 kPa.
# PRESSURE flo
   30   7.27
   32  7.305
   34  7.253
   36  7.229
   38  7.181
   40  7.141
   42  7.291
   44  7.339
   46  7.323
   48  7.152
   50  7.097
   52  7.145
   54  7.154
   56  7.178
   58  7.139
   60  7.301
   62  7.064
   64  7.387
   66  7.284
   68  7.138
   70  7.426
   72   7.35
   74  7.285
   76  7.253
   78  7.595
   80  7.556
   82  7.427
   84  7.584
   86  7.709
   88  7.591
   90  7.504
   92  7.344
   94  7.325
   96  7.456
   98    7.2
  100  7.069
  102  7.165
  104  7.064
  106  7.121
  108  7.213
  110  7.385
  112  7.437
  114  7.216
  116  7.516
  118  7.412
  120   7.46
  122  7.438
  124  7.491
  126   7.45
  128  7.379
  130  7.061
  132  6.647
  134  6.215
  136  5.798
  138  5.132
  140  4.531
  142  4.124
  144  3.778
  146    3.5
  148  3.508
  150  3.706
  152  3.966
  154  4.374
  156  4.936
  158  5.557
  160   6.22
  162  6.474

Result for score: -0.42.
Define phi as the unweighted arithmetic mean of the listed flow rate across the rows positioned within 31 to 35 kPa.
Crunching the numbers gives 7.3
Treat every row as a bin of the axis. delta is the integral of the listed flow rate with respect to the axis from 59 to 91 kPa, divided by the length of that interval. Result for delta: 7.4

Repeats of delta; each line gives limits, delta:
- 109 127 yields 7.4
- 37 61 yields 7.2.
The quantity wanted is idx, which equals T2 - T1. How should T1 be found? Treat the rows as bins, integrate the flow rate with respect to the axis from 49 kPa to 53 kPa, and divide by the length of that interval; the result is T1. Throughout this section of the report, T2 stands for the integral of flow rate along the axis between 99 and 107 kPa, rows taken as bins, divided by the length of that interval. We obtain 0.0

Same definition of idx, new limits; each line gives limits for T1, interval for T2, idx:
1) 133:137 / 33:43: 1.2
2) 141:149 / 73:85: 3.7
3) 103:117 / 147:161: -2.7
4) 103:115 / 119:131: 0.1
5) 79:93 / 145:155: -3.7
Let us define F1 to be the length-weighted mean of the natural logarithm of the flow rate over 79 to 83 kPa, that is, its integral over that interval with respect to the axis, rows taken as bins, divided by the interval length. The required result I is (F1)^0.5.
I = 1.42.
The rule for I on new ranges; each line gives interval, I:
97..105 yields 1.40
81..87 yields 1.42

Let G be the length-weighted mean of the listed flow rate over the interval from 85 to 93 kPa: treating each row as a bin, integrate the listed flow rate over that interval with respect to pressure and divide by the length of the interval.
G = 7.54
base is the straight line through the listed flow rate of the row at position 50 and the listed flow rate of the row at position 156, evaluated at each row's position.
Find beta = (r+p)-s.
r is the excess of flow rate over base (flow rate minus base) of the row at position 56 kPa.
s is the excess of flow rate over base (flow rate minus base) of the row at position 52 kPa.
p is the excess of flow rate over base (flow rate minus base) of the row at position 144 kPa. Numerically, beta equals -1.3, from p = -1.4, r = 0.2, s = 0.1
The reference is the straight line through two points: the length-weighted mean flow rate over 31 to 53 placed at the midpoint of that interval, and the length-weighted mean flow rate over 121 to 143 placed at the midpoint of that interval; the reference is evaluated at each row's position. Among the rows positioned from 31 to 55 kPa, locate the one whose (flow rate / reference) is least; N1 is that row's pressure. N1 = 40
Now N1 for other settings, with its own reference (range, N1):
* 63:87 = 68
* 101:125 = 104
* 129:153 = 146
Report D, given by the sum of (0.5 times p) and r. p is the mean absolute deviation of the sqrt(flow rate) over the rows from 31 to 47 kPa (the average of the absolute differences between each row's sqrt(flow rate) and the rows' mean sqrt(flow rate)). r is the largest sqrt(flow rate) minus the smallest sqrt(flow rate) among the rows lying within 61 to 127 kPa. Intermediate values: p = 0.011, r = 0.119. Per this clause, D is 0.12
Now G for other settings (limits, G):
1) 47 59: 7.14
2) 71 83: 7.41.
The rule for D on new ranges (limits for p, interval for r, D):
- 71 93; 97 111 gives 0.07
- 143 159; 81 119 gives 0.19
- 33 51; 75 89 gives 0.09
